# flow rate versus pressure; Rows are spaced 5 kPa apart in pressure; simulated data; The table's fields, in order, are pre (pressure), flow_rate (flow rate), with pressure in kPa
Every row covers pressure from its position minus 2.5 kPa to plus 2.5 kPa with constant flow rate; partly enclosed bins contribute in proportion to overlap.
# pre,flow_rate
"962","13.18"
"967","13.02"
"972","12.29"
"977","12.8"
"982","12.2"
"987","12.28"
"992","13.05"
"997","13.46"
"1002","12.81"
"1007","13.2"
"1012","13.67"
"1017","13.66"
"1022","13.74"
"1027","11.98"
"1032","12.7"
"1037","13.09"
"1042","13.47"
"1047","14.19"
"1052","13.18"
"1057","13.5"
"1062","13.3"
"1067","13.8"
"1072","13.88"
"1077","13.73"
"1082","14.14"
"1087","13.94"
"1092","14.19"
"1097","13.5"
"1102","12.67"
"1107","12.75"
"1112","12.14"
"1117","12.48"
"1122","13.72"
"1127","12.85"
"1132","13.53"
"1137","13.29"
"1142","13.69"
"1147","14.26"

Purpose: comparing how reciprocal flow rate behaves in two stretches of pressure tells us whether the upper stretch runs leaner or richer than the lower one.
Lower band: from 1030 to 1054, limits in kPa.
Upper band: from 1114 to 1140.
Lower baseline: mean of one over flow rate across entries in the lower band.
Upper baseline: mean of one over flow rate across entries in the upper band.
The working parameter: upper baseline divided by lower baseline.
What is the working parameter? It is 1.01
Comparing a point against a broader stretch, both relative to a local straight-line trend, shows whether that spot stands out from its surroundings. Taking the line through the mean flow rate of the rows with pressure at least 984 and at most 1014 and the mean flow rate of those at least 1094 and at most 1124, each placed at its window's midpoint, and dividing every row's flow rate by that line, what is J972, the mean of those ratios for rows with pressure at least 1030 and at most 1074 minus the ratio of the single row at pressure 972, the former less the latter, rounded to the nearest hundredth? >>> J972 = 0.10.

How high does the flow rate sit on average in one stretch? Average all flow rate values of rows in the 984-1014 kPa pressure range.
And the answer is 13.1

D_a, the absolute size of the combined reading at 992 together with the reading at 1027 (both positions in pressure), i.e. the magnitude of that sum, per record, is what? 25.0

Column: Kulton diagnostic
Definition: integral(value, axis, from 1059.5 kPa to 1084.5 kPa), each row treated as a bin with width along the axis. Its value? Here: 344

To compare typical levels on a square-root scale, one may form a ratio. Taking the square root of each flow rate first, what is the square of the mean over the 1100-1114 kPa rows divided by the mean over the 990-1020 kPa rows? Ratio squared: 0.94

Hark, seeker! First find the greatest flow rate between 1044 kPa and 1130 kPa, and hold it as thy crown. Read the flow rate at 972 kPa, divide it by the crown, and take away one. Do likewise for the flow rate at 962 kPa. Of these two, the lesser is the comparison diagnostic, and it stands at -0.13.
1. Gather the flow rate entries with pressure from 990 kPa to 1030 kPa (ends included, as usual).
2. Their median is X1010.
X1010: 13.3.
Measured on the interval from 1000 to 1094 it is 13.7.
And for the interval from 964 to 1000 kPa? 12.8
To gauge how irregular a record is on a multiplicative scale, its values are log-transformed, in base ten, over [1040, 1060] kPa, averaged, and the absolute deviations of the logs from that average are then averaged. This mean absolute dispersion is 0.010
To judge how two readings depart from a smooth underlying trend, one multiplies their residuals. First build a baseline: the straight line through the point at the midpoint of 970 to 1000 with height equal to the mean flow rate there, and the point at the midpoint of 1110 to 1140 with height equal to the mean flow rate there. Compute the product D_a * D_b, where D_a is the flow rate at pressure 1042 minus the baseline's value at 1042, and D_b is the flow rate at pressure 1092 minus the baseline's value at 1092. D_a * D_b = 0.8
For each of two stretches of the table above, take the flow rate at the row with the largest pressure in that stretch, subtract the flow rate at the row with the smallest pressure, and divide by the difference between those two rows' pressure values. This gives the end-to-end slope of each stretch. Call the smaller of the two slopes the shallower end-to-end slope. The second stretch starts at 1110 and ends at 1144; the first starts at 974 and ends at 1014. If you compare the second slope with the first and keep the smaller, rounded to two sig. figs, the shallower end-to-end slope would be 0.025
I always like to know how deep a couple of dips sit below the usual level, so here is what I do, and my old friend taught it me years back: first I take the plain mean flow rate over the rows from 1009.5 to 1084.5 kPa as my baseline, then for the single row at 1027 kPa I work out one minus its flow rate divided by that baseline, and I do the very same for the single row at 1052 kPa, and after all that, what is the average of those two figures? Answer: 0.07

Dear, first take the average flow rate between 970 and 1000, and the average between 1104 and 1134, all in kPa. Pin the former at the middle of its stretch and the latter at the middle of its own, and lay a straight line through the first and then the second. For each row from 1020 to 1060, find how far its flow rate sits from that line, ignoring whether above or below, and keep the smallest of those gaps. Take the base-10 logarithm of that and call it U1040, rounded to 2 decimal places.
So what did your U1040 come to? -1.21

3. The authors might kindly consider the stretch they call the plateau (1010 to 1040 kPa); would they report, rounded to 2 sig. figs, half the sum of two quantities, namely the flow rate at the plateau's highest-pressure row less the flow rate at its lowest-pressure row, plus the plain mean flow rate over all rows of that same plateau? 6.3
